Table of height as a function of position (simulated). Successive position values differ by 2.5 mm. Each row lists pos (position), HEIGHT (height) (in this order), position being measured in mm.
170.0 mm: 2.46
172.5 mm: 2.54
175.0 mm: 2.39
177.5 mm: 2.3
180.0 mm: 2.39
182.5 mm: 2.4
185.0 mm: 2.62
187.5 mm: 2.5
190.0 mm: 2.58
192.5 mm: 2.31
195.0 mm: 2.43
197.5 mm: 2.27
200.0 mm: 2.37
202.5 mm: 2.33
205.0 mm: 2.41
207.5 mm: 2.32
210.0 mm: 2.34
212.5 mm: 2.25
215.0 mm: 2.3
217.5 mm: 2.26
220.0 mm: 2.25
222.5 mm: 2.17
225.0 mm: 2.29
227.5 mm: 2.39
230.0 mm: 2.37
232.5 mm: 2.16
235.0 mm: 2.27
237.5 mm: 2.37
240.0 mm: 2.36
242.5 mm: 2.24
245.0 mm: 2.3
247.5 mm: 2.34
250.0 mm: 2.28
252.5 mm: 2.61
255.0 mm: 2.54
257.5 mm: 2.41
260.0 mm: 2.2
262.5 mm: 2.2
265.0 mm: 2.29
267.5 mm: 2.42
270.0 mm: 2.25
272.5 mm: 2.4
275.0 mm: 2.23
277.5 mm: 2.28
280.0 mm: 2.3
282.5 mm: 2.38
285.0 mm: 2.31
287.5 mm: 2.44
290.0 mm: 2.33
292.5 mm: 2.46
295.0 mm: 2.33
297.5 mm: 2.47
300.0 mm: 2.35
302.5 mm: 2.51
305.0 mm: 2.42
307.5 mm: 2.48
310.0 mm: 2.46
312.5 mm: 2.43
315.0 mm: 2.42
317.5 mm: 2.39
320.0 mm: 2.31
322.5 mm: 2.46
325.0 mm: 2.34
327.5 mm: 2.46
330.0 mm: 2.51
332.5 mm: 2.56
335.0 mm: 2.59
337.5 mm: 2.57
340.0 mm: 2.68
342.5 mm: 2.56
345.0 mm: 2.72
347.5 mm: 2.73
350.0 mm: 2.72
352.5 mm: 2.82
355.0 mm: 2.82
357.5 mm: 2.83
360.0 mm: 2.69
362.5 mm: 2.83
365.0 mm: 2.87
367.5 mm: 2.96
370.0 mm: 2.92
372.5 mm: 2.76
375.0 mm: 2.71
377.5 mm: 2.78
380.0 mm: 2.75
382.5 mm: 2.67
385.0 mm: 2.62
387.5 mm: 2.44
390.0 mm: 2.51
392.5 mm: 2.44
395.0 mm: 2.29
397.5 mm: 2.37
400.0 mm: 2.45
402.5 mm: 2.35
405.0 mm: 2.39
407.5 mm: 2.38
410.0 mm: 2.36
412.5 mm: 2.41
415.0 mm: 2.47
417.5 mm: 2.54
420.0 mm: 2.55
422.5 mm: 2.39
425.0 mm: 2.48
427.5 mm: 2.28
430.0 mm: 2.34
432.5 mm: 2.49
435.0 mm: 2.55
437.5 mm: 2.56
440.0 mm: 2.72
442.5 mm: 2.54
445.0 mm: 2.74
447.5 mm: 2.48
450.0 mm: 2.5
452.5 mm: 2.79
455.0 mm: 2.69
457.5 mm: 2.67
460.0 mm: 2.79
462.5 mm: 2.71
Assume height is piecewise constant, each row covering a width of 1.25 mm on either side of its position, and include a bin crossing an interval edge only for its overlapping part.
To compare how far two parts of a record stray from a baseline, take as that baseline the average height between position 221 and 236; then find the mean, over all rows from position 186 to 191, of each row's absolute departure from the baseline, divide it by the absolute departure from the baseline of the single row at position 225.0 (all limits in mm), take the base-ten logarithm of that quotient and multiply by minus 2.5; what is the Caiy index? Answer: -3.1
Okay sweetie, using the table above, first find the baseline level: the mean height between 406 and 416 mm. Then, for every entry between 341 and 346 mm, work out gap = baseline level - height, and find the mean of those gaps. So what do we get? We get -0.235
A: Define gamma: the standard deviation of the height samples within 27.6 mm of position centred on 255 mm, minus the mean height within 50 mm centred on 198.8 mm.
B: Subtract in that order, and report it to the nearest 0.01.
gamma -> -2.23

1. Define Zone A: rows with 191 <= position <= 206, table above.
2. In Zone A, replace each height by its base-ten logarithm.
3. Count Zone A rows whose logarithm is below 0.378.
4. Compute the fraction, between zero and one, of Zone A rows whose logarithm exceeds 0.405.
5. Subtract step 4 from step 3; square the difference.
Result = 16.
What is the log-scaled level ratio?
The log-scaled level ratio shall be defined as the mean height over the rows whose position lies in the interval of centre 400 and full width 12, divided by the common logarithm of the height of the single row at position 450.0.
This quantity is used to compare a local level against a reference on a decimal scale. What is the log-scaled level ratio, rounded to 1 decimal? 6.0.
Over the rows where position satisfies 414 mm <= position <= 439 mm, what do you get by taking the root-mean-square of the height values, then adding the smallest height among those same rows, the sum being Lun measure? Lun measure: 4.75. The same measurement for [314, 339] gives 4.77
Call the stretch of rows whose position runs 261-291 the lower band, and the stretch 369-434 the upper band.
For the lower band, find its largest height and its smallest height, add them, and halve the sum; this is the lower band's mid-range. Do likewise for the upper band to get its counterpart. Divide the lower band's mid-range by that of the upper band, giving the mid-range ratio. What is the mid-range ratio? 0.89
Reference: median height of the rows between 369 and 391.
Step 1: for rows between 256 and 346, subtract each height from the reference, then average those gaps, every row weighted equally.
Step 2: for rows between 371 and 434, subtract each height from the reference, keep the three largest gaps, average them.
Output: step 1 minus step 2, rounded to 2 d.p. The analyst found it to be -0.11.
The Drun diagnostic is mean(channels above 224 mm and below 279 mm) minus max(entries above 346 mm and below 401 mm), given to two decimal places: -0.63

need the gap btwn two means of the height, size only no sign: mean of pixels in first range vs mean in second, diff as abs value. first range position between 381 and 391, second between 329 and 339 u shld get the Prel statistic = 0.00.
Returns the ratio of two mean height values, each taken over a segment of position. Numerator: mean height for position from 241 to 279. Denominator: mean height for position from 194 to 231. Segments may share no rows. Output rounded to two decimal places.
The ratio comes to 1.01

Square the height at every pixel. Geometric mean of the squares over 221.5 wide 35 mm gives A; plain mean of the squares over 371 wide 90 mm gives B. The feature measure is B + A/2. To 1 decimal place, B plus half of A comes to 9.5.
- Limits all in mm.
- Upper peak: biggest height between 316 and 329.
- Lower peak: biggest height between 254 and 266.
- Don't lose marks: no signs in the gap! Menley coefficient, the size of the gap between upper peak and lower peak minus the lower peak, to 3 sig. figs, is -2.46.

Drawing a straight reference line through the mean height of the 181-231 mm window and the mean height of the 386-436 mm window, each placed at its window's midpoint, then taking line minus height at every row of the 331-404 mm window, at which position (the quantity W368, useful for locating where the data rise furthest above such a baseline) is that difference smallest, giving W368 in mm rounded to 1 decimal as 367.5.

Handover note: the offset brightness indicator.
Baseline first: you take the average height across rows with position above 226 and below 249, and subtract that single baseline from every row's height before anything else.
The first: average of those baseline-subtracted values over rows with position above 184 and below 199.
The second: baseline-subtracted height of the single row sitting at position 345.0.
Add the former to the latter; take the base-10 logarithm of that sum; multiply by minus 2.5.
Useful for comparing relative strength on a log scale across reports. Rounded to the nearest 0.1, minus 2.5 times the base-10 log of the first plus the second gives 0.7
